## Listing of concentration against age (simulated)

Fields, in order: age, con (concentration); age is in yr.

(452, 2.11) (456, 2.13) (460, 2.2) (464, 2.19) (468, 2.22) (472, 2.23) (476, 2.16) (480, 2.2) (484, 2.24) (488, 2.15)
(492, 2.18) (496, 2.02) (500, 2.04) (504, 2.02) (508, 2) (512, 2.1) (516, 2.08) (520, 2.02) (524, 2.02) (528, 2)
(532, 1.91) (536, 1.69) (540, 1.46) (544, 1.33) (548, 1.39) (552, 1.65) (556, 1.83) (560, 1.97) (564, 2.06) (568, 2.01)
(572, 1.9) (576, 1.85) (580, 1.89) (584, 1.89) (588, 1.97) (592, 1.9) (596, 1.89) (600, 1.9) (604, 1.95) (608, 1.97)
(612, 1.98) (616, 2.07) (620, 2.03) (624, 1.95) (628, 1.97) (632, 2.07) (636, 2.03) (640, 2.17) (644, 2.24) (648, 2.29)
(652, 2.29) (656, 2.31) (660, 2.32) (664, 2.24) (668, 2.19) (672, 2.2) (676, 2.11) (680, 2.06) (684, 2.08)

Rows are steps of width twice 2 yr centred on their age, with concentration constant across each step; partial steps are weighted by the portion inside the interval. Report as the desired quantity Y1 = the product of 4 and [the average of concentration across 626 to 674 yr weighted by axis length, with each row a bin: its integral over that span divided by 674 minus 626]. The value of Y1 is 8.8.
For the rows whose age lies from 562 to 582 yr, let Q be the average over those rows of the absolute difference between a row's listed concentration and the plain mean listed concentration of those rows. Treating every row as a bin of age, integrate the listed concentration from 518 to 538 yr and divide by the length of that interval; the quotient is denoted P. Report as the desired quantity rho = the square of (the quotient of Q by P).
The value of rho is 0.0015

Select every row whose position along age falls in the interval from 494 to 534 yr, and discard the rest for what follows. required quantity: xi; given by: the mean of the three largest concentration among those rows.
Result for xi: 2.07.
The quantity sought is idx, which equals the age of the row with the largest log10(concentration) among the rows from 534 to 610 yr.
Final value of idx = 564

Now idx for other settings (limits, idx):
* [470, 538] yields 484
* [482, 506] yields 484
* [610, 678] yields 660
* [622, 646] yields 644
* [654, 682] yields 660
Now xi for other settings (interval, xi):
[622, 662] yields 2.31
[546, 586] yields 2.01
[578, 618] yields 2.01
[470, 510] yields 2.22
